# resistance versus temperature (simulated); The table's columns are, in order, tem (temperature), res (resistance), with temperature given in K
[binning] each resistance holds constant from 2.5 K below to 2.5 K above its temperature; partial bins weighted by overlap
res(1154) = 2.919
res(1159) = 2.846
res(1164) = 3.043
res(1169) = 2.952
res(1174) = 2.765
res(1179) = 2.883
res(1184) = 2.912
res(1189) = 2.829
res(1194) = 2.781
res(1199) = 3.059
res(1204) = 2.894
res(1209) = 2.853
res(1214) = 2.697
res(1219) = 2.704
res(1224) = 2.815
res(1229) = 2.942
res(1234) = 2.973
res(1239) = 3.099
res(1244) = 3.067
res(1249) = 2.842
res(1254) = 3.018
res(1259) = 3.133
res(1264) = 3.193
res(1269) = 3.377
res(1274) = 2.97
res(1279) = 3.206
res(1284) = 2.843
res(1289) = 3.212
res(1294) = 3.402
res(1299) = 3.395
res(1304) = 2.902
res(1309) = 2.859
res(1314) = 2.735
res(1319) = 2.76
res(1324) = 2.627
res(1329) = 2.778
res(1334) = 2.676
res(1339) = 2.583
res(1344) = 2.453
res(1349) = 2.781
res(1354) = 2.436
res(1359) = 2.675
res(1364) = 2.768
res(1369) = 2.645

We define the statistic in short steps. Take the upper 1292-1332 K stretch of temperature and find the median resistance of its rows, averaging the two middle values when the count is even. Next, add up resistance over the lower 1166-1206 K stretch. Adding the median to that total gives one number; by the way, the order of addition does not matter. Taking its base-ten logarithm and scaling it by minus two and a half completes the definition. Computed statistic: -3.53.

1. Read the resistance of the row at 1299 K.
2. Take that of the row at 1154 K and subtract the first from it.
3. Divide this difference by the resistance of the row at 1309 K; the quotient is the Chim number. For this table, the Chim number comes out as -0.17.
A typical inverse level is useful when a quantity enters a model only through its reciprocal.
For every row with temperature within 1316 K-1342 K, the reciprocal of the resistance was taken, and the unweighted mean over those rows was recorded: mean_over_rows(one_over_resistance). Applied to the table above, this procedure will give 0.37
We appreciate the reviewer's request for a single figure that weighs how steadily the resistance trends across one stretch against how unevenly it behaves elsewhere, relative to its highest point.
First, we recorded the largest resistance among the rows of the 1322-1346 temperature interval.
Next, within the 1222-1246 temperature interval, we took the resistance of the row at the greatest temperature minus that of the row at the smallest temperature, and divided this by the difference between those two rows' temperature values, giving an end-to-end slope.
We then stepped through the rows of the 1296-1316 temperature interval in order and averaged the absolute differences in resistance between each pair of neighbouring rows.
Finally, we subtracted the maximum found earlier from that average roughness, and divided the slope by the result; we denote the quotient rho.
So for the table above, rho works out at -0.0049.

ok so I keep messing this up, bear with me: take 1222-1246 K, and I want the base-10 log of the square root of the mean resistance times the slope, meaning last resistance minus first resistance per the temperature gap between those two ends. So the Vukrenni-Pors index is -0.71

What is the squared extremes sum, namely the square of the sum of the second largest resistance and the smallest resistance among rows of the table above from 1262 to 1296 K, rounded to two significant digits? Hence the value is 39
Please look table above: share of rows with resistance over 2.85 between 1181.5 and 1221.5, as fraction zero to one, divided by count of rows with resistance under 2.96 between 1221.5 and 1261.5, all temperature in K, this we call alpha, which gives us 0.17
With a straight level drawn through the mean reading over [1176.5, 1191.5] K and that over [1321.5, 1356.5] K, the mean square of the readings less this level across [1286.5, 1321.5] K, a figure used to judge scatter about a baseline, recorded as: 0.20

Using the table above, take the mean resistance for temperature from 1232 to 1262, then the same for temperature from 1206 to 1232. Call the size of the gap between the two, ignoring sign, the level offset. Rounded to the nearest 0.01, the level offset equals 0.22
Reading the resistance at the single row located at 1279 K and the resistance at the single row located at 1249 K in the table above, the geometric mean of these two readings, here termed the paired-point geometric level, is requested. 3.02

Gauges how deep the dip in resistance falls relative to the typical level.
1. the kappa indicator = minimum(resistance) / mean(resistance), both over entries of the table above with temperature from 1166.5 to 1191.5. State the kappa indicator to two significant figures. 0.96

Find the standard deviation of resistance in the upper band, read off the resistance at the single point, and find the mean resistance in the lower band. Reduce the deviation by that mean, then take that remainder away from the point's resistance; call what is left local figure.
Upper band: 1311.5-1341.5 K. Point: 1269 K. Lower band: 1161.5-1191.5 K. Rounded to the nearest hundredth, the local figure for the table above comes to 6.20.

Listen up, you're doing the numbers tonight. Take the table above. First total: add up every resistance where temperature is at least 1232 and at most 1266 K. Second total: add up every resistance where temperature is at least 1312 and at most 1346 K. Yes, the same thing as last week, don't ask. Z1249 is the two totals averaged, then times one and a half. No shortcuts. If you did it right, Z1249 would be 30.0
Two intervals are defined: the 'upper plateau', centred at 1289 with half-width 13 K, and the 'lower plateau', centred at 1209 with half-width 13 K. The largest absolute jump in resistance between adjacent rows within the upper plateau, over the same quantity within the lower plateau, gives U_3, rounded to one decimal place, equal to 2.2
